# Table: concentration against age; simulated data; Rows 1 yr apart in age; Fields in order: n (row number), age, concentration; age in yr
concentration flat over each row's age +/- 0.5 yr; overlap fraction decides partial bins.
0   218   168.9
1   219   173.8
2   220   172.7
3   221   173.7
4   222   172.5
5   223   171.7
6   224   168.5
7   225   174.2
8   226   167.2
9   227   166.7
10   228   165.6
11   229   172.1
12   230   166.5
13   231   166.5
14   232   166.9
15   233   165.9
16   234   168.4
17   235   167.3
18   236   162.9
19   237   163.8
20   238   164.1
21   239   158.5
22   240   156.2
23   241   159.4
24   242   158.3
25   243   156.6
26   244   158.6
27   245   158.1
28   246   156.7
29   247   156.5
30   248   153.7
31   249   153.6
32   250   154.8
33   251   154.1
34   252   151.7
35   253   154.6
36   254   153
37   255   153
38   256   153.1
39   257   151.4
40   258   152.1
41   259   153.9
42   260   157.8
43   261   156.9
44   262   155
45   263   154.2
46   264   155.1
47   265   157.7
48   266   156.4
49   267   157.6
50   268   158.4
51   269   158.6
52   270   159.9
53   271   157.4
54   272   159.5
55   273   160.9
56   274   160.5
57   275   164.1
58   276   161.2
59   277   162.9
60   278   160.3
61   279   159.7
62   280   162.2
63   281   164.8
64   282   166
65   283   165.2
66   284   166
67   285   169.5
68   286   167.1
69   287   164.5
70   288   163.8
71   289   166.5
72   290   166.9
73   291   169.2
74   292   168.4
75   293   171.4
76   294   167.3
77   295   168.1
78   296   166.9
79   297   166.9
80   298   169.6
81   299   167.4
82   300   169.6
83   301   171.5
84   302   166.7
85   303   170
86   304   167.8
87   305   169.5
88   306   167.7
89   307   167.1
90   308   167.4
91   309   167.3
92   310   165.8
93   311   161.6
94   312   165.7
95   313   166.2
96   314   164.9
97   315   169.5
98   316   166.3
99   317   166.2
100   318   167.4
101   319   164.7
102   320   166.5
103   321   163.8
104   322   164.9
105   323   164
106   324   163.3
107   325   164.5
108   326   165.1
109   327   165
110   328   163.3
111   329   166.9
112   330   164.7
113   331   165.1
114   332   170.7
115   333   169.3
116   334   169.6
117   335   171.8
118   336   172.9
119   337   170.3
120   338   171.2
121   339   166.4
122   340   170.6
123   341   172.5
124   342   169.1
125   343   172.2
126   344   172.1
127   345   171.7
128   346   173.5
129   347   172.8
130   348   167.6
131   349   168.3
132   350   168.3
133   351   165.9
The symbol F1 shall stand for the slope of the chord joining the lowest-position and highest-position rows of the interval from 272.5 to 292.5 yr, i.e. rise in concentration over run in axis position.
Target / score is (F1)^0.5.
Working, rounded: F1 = 0.395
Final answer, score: 0.628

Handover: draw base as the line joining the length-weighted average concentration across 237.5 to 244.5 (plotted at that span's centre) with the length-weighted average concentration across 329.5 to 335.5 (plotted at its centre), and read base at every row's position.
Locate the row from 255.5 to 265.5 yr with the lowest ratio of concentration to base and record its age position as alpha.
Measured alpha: 257 yr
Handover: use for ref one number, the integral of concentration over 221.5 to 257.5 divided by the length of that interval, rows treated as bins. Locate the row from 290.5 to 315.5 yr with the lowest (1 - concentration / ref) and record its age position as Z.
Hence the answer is 301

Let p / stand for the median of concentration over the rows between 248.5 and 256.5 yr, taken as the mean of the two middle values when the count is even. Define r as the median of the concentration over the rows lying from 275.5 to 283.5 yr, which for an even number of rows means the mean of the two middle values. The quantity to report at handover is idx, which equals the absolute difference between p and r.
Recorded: 9.2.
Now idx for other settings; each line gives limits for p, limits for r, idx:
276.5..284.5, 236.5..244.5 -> 5.3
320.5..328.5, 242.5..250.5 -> 7.7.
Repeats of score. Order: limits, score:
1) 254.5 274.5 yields 0.628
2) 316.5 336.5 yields 0.594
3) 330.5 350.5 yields 0.410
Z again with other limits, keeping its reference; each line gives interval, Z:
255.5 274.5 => 273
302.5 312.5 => 303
